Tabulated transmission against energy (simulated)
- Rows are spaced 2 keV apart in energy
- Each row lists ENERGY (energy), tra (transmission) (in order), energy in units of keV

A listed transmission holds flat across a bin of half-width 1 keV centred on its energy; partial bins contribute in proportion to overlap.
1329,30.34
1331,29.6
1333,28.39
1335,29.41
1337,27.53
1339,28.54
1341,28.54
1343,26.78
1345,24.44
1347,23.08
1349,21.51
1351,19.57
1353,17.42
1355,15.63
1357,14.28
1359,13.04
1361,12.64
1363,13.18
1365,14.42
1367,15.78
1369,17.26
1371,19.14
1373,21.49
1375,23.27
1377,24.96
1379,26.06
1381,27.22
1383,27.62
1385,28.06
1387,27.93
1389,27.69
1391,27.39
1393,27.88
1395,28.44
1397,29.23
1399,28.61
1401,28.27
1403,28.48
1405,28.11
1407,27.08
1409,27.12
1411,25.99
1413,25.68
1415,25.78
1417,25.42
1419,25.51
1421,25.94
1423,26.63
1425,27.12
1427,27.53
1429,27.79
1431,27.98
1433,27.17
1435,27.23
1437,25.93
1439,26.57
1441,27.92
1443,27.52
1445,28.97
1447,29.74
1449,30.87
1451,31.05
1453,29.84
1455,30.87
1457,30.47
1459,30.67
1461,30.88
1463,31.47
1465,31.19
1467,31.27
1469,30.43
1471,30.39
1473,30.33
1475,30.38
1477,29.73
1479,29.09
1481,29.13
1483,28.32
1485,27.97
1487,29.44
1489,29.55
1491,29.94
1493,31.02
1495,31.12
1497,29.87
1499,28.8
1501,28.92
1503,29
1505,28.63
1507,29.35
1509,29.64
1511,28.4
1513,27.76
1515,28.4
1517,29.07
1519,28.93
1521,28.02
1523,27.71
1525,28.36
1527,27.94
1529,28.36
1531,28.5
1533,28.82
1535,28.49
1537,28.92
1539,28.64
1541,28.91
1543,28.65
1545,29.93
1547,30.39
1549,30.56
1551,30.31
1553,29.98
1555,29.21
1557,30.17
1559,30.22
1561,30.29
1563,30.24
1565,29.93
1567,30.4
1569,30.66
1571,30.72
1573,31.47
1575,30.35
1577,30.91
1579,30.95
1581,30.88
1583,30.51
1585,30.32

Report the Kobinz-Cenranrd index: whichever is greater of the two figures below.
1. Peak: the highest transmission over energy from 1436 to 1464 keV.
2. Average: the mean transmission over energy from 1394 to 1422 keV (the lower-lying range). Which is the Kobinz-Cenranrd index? 31.5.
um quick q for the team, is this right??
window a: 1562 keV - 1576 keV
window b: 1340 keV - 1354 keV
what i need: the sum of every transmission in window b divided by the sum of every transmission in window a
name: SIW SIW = 0.755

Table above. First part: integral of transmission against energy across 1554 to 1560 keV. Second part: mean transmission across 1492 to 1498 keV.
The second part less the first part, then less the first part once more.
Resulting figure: -328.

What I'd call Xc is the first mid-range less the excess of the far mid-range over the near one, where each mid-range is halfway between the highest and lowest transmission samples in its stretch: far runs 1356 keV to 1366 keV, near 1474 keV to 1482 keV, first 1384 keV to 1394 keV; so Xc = 44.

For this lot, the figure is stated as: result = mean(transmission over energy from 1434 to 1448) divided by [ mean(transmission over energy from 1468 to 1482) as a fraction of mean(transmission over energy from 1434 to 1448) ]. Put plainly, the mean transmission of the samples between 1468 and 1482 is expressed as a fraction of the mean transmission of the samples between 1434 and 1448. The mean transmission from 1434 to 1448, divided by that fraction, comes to 26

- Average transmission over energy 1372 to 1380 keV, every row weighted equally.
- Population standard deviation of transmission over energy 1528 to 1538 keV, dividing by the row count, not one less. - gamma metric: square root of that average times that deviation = 2.3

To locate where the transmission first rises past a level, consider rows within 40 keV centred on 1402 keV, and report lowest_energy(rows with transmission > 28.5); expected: 1397 keV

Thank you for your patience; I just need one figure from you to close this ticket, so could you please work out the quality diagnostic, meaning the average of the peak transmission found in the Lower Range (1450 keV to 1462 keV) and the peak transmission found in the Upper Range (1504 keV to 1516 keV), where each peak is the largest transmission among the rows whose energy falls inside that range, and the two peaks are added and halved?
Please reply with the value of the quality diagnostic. 30.3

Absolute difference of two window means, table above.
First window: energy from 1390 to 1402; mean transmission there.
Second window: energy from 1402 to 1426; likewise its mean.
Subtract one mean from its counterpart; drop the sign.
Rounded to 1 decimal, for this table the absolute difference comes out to 1.7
